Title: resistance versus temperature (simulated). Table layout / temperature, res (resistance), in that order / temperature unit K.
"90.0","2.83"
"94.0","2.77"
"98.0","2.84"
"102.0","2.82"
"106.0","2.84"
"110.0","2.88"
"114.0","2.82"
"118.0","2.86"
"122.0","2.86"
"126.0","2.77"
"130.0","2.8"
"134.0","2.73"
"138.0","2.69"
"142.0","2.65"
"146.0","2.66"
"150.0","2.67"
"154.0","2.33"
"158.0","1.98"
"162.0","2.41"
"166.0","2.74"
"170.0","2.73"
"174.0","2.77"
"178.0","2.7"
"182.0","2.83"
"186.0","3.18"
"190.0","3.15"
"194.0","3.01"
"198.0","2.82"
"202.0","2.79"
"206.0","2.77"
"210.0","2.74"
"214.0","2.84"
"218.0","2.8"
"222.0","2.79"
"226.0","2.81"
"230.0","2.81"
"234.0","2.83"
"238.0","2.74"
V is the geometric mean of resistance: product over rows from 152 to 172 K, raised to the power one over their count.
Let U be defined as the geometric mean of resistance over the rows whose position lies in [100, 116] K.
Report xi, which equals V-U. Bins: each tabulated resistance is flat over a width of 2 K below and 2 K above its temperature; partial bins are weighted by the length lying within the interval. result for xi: -0.42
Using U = 2.84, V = 2.42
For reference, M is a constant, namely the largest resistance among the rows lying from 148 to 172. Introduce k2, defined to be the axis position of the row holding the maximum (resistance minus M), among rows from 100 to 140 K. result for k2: 110.0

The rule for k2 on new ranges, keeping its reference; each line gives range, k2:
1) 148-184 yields 182.0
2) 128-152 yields 130.0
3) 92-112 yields 110.0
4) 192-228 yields 194.0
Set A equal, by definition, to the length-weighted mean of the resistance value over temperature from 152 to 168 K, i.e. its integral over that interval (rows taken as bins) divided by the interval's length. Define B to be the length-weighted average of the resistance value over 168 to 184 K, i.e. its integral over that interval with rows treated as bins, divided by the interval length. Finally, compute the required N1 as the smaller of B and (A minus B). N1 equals -0.39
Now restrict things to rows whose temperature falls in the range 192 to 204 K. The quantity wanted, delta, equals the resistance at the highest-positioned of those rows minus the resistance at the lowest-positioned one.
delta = -0.22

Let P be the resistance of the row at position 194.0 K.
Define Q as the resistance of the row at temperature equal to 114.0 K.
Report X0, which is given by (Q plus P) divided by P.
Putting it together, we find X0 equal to 1.94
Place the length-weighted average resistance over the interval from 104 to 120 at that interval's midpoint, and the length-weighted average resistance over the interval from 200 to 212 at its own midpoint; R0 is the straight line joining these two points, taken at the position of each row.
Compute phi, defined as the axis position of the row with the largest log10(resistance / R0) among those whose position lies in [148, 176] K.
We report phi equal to 174.0 K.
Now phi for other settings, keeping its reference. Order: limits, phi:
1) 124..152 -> 130.0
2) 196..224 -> 214.0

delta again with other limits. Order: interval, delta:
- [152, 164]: 0.08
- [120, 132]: -0.06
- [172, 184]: 0.06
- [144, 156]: -0.33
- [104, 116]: -0.02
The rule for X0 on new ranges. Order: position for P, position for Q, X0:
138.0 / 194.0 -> 2.12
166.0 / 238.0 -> 2.00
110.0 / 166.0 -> 1.95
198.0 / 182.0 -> 2.00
